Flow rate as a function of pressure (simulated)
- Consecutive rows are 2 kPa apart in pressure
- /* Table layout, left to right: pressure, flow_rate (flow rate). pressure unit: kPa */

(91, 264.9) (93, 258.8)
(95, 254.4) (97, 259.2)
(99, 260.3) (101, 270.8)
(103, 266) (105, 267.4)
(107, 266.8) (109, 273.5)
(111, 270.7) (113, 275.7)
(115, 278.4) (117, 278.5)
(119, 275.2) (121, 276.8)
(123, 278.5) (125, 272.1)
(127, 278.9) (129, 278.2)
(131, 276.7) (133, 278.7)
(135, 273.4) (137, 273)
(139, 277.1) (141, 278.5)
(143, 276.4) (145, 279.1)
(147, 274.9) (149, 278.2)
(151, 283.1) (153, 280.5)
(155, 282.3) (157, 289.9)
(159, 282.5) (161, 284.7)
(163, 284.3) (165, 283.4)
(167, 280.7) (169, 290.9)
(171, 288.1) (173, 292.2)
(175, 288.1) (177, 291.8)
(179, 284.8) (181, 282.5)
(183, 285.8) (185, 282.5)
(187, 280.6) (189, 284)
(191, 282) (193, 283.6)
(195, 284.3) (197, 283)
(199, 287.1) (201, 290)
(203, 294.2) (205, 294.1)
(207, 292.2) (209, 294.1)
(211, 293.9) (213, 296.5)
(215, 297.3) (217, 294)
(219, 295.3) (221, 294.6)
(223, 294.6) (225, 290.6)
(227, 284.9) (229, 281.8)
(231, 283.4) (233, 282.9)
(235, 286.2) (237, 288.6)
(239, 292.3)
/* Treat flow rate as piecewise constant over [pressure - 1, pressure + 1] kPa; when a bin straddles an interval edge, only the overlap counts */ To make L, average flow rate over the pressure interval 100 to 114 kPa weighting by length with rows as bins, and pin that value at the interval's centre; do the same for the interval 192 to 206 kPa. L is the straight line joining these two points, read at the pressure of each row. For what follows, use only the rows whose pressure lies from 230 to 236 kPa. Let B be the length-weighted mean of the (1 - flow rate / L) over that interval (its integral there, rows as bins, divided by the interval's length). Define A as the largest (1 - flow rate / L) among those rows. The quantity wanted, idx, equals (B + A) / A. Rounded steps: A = 0.040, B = 0.036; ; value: 2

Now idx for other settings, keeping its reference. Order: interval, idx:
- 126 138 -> 0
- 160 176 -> -3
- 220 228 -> 1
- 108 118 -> -19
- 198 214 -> -3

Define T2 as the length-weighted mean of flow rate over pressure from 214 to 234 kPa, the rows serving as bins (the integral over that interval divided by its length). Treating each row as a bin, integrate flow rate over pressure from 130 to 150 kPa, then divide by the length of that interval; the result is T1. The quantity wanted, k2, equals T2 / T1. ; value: 1.048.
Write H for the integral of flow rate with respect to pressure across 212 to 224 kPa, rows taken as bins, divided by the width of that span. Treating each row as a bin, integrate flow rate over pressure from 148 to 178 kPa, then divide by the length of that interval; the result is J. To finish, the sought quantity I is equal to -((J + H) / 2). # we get -290.4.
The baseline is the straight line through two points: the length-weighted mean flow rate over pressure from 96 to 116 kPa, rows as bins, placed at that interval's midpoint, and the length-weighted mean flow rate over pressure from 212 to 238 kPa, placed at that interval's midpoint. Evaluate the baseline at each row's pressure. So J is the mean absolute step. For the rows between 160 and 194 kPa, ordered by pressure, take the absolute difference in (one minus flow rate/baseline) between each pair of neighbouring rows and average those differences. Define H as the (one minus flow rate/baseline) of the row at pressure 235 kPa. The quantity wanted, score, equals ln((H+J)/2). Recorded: -4.15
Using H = 0.0193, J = 0.0122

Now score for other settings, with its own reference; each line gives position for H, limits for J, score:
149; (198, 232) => -7.16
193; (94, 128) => -4.81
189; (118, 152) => -5.32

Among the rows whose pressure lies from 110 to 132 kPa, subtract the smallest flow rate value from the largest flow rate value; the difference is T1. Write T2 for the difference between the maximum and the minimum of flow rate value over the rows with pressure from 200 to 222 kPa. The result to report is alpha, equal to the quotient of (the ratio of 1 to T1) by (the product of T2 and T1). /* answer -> 0.0020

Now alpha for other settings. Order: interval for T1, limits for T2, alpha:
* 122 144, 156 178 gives 0.0019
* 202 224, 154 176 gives 0.0033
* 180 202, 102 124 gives 0.0009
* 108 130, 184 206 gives 0.0011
